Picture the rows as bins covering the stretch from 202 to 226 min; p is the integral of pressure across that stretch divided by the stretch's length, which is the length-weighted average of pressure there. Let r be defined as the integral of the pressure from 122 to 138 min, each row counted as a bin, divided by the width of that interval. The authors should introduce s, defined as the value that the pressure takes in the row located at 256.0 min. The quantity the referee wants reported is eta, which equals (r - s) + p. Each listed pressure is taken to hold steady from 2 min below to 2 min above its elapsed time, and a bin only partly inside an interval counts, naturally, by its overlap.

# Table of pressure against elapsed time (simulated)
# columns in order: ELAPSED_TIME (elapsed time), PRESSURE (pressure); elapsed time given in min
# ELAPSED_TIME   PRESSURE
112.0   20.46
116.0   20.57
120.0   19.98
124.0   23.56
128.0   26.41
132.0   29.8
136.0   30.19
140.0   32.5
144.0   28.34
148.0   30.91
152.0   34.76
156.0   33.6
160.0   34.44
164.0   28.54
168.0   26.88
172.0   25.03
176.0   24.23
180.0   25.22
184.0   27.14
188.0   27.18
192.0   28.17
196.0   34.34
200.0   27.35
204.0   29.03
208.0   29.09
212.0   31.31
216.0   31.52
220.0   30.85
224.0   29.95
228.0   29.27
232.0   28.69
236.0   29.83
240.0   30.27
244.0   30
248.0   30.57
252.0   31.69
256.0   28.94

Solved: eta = 29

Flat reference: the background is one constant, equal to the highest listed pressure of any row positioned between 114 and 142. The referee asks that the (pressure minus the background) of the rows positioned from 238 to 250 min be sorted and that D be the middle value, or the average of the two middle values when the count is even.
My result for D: -2.2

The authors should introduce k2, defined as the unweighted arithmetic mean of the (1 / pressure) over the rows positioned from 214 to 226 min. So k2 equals 0.0325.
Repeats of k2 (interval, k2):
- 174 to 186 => 0.0393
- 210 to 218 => 0.0318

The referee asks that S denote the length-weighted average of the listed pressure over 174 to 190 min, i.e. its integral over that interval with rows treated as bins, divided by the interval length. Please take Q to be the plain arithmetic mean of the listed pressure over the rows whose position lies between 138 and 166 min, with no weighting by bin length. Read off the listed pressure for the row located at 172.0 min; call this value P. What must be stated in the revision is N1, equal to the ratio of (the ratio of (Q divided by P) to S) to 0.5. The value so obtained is 0.098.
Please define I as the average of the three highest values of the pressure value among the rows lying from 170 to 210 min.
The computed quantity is 30.8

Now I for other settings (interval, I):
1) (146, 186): 34.3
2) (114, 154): 32.7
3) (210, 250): 31.2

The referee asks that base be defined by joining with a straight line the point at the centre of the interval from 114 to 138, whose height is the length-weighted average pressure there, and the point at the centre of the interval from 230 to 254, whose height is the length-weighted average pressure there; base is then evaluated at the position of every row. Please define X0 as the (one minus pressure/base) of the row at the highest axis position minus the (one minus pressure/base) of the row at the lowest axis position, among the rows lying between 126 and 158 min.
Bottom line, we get -0.22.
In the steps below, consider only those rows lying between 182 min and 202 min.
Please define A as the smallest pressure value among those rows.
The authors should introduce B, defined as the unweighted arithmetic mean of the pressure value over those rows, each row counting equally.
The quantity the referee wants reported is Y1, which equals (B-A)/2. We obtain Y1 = 0.8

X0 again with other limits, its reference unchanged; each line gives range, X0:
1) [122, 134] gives -0.23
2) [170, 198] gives -0.30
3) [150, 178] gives 0.44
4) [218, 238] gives 0.06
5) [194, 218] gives 0.13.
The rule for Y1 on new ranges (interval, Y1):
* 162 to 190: 1.0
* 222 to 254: 0.7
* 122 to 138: 2.0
